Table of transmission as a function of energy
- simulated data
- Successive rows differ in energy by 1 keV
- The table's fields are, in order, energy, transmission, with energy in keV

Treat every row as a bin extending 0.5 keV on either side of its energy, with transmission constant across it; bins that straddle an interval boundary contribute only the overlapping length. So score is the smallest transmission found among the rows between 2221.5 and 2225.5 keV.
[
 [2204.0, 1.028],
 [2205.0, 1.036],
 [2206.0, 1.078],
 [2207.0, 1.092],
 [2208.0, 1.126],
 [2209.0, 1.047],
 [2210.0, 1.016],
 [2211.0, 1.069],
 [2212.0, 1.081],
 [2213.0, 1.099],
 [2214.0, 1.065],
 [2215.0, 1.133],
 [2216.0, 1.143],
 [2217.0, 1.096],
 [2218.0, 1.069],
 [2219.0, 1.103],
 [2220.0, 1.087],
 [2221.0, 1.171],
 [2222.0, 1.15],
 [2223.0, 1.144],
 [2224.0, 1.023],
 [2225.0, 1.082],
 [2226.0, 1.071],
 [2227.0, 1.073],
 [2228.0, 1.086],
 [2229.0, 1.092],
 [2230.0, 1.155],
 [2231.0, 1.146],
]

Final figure 1.023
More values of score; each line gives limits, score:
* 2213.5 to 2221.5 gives 1.065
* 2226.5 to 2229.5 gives 1.073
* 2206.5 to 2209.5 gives 1.047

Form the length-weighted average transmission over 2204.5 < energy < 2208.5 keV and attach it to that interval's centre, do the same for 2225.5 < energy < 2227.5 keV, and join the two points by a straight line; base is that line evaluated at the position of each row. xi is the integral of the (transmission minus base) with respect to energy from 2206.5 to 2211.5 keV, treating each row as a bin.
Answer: -0.06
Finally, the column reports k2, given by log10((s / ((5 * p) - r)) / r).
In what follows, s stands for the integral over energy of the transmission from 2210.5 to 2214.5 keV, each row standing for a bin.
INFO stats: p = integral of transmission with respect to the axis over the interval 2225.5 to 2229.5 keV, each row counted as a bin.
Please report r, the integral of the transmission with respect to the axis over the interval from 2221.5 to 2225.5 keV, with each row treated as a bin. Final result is -1.24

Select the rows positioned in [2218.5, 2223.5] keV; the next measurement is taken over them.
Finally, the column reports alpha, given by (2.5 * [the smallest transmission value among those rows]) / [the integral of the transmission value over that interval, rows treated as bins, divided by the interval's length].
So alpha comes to 2.40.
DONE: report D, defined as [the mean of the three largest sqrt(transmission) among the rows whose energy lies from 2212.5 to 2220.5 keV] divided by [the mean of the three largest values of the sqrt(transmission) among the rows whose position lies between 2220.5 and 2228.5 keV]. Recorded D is 0.99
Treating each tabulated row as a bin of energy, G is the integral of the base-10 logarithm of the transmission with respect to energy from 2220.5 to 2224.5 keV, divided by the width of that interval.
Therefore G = 0.049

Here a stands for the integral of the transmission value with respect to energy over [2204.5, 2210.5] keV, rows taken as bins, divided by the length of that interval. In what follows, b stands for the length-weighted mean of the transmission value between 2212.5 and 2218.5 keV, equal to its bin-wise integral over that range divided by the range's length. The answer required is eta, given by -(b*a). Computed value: -1.17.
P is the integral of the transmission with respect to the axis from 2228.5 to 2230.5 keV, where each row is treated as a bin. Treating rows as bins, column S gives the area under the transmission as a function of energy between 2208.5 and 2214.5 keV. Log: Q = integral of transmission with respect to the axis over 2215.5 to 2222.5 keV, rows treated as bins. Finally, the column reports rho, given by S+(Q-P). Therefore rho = 11.9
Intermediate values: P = 2.2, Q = 7.8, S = 6.4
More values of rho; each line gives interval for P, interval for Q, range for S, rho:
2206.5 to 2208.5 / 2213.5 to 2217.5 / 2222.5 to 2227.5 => 7.6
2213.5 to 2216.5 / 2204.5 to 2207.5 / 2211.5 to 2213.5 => 2.0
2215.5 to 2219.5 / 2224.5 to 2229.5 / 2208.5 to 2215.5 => 8.5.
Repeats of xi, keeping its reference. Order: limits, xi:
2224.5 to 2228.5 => 0.02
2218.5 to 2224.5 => 0.23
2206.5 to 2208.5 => 0.05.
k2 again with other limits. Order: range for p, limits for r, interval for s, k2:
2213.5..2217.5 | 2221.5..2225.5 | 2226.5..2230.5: -1.25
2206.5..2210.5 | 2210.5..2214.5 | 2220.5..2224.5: -1.22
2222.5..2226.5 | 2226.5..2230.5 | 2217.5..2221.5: -1.23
